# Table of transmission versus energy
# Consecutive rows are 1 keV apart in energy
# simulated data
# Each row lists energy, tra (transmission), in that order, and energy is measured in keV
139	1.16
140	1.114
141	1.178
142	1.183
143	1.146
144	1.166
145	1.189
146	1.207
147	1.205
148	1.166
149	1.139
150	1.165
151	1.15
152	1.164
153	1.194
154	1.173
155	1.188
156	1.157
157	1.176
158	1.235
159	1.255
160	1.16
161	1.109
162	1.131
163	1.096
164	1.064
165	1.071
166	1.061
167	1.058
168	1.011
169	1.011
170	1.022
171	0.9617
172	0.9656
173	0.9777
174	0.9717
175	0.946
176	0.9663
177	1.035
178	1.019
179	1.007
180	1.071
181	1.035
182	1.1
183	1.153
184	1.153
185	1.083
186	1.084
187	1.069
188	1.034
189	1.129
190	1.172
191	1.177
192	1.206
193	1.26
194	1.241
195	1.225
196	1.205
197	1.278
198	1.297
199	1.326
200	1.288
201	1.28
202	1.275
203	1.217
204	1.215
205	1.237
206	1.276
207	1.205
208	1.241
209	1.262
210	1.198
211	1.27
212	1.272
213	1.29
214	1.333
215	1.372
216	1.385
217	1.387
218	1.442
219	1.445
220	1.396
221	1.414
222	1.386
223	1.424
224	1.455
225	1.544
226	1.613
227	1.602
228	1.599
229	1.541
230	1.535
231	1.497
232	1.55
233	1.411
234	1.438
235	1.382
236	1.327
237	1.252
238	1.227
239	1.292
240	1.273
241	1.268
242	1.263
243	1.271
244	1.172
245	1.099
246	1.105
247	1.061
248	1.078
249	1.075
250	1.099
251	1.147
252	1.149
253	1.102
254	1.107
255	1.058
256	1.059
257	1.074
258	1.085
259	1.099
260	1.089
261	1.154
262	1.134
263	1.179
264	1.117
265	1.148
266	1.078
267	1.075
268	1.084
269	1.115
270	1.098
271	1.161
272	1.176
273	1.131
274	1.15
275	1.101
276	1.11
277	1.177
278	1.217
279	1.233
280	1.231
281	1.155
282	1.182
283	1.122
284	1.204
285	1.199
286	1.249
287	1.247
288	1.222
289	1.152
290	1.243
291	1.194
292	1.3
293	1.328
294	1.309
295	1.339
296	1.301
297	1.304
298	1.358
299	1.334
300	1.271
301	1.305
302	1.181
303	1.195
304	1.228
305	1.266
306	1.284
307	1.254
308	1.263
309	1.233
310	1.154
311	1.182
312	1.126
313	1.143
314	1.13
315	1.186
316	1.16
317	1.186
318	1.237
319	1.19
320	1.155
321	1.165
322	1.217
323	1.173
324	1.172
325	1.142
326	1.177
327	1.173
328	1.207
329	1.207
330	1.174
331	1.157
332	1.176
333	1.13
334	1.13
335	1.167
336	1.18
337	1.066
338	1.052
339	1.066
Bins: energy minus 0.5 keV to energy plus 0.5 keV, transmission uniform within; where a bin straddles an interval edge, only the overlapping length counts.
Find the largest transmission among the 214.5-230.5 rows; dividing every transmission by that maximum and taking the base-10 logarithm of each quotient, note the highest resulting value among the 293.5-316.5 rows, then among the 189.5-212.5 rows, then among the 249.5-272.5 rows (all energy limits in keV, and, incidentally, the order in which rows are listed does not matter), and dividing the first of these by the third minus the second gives 1.5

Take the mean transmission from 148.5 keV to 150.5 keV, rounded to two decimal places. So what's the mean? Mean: 1.15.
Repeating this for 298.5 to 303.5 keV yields 1.26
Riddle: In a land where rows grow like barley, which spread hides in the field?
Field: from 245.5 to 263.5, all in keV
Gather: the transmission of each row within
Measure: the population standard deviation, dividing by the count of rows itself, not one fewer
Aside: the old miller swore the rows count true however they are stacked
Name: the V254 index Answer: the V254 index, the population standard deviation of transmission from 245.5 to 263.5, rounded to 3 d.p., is 0.035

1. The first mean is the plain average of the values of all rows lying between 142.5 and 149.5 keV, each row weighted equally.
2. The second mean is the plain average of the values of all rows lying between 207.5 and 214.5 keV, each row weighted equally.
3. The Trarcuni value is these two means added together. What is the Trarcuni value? 2.44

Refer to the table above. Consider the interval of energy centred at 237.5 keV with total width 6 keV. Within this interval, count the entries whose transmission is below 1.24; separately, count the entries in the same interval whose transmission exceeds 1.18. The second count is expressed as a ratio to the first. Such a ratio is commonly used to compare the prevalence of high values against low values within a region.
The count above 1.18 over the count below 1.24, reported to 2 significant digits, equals 6.0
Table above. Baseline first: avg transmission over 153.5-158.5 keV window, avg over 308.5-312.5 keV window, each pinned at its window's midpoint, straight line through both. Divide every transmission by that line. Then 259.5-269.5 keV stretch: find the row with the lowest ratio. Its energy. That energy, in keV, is 267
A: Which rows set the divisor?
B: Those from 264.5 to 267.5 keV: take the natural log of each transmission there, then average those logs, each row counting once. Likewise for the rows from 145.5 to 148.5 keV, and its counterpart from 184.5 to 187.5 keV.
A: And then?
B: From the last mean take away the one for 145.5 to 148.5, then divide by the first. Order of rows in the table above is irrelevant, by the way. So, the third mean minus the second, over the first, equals -1.05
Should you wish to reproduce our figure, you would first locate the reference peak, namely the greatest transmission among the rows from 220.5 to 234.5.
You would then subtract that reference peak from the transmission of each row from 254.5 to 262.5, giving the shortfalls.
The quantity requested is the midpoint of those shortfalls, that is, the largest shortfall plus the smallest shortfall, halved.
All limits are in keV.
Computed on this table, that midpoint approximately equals -0.51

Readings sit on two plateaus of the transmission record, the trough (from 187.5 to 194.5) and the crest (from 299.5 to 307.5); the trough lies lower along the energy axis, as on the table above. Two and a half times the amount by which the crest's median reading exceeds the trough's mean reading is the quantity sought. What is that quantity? 0.21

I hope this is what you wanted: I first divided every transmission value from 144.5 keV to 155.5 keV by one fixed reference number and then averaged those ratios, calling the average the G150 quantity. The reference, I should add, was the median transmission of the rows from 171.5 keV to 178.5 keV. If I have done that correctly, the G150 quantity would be 1.21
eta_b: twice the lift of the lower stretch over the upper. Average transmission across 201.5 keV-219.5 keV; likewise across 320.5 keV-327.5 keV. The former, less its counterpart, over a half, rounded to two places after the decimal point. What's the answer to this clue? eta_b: 0.24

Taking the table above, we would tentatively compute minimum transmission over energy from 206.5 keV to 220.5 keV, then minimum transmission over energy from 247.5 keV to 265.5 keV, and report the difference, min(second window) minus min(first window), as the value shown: -0.14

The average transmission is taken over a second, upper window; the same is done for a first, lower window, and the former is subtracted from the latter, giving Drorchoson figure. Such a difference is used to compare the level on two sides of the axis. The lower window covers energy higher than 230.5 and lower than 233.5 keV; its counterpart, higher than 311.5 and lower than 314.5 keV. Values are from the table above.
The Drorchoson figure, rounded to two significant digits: 0.35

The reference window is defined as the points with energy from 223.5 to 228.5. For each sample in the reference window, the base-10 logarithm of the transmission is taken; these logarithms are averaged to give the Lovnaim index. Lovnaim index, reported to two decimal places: 0.19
